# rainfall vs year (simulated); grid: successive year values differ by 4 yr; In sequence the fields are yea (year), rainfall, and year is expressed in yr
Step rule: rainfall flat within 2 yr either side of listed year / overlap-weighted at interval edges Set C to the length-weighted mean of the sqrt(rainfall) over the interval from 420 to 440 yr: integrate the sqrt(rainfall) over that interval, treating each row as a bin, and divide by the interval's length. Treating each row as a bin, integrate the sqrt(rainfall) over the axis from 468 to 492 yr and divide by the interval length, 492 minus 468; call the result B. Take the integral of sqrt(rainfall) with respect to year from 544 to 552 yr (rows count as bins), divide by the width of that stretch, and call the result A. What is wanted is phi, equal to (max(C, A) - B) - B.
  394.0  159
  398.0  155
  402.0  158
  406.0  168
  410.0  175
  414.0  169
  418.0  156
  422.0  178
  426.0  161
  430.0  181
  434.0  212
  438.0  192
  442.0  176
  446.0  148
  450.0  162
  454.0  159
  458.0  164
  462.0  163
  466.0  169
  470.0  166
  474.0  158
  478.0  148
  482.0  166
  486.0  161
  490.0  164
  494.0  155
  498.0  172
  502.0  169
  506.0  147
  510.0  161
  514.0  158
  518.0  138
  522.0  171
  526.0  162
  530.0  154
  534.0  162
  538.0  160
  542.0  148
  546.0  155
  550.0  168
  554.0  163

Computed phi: -11.8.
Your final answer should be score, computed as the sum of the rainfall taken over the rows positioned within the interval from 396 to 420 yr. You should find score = 981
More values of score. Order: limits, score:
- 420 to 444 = 1100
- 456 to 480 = 968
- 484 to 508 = 968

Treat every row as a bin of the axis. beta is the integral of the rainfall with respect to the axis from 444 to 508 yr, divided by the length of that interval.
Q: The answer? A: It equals 161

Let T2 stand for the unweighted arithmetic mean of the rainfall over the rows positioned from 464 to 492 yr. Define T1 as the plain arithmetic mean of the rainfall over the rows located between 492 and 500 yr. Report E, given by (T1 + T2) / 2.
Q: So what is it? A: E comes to 163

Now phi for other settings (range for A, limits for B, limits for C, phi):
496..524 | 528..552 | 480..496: -12.4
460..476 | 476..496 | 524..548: -12.4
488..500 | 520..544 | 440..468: -12.5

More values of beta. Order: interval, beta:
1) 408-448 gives 175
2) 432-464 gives 172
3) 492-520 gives 157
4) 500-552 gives 158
